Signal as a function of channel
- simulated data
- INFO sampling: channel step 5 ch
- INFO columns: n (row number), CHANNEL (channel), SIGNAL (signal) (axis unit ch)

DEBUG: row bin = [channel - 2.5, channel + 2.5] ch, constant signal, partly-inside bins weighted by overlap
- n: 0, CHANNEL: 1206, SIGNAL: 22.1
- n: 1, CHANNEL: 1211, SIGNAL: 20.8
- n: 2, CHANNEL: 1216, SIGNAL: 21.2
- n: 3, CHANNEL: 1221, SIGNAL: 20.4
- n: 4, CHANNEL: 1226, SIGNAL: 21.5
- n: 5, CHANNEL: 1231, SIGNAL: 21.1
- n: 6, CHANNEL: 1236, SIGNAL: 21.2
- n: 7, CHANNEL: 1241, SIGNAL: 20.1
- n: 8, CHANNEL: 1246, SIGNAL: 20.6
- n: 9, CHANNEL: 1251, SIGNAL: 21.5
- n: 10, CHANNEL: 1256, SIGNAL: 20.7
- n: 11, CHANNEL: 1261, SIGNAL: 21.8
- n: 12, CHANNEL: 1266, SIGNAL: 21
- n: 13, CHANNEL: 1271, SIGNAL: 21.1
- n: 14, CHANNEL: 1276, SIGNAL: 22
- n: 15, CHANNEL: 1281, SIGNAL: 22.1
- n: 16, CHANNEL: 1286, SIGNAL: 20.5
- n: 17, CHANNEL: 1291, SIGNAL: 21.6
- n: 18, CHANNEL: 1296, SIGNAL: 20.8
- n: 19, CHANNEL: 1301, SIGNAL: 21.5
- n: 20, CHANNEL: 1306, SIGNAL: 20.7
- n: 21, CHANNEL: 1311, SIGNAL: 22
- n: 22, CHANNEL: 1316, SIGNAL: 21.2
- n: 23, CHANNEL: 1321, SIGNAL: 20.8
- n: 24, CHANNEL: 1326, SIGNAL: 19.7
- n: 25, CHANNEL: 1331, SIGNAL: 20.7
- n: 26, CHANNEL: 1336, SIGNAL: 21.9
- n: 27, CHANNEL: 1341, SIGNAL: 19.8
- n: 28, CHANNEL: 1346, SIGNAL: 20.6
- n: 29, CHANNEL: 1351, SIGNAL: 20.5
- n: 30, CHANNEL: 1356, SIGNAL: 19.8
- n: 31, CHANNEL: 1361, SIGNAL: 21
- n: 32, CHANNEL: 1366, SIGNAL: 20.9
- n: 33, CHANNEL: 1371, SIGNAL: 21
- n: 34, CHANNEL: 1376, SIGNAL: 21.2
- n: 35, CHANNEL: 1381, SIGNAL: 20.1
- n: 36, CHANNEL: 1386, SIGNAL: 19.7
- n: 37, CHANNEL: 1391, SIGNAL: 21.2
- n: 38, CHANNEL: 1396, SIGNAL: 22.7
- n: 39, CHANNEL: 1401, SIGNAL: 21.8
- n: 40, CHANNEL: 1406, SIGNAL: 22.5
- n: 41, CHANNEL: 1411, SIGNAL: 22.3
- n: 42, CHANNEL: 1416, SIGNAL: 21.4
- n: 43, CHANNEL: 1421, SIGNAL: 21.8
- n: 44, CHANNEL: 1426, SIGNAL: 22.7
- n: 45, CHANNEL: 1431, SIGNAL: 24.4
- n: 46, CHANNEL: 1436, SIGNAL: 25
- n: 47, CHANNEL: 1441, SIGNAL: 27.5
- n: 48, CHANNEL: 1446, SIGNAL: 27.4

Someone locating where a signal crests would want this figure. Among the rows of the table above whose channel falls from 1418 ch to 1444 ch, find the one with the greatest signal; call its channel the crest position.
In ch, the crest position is 1441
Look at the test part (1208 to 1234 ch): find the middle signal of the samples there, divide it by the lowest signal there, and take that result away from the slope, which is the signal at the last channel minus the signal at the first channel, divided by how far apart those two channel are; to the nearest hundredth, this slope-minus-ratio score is -1.02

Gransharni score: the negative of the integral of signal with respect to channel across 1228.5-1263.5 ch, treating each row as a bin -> -735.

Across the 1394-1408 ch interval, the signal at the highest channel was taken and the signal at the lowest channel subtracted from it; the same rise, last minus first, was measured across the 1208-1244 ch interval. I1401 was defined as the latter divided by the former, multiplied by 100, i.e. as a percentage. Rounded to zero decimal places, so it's 350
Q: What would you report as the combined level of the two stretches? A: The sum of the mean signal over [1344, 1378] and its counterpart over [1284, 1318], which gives 41.9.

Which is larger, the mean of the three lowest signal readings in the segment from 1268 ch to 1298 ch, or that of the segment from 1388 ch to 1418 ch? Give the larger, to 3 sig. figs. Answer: 21.5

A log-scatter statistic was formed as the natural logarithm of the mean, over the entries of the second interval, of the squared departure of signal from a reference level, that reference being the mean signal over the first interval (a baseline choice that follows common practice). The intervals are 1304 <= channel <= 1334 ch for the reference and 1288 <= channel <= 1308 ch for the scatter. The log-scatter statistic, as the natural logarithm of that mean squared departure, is -1.4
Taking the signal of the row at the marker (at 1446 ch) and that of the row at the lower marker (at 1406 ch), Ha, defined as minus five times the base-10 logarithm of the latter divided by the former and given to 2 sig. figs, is 0.43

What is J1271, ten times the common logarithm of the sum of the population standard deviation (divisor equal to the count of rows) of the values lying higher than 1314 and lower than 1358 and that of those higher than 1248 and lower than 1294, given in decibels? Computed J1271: 0.9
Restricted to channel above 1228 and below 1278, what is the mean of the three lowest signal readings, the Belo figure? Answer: 20.5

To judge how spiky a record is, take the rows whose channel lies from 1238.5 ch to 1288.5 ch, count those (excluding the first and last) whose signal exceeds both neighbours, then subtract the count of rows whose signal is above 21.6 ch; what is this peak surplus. 0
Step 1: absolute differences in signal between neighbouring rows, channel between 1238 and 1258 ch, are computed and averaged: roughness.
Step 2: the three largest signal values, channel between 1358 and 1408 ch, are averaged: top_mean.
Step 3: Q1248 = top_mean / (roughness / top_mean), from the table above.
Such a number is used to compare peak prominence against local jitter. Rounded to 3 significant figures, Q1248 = 680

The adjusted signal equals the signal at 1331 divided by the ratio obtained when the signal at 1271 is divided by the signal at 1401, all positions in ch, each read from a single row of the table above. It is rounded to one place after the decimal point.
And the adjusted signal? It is 21.4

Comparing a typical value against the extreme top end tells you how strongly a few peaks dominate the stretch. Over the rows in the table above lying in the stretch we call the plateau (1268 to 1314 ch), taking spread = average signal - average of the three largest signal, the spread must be -0.67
